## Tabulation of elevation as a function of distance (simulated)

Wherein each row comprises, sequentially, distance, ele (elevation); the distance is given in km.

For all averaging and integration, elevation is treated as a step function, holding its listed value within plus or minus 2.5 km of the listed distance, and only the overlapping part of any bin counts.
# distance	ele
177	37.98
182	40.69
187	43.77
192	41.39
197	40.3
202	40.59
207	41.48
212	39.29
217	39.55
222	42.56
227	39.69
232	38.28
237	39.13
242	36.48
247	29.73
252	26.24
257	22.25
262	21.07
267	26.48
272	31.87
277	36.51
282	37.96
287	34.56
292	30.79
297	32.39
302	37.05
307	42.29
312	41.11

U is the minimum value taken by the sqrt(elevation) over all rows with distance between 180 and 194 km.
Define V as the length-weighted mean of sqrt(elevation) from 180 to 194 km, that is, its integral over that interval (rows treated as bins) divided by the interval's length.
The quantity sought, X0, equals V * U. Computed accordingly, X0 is 41.3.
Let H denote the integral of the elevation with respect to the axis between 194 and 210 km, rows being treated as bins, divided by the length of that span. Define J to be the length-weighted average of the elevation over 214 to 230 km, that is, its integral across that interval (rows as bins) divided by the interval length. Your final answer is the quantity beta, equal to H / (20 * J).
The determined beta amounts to 0.050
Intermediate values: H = 41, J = 40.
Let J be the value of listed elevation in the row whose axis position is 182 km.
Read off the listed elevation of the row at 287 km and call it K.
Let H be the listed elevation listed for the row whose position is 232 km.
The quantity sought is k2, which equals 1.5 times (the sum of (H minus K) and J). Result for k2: 67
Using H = 38.28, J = 40.69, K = 34.56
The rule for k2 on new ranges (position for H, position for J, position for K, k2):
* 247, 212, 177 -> 47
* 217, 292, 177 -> 49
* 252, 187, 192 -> 43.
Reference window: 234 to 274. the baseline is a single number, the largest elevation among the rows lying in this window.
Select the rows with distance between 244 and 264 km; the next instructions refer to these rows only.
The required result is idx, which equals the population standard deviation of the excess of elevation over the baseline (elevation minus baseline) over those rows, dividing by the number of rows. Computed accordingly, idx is 3.4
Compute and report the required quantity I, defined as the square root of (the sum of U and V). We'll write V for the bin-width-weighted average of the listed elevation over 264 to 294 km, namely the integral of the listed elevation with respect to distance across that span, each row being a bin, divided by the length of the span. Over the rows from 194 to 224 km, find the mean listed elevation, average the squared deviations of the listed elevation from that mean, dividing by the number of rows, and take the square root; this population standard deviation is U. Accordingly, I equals 5.83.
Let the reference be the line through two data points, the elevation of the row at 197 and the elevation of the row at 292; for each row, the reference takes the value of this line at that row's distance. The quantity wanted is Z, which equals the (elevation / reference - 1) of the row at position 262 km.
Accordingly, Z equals -0.4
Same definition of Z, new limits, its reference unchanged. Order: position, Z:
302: 0.2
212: 0.0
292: 0.0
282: 0.2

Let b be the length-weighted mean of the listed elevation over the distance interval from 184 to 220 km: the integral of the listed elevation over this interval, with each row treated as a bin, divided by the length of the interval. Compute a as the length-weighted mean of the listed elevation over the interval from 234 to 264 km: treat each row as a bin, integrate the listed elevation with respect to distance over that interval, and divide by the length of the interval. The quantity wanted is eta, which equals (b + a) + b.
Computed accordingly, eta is 111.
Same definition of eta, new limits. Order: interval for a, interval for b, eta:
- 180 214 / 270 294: 110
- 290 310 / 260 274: 89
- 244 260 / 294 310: 101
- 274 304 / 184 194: 120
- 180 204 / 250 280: 97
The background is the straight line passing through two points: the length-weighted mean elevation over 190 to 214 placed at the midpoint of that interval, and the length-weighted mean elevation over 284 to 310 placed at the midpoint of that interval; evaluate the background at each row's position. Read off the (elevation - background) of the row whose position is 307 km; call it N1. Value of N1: 7.2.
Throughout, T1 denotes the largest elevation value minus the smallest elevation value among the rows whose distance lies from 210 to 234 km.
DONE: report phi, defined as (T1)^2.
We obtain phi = 18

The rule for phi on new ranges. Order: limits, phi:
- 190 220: 5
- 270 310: 132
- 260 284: 285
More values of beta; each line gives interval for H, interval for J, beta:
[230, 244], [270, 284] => 0.054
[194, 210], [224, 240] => 0.052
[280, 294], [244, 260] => 0.066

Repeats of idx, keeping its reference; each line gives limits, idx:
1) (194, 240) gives 1.2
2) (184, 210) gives 1.2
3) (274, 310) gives 3.5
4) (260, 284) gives 6.3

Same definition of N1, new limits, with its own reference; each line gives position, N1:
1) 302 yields 1.7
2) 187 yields 2.4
